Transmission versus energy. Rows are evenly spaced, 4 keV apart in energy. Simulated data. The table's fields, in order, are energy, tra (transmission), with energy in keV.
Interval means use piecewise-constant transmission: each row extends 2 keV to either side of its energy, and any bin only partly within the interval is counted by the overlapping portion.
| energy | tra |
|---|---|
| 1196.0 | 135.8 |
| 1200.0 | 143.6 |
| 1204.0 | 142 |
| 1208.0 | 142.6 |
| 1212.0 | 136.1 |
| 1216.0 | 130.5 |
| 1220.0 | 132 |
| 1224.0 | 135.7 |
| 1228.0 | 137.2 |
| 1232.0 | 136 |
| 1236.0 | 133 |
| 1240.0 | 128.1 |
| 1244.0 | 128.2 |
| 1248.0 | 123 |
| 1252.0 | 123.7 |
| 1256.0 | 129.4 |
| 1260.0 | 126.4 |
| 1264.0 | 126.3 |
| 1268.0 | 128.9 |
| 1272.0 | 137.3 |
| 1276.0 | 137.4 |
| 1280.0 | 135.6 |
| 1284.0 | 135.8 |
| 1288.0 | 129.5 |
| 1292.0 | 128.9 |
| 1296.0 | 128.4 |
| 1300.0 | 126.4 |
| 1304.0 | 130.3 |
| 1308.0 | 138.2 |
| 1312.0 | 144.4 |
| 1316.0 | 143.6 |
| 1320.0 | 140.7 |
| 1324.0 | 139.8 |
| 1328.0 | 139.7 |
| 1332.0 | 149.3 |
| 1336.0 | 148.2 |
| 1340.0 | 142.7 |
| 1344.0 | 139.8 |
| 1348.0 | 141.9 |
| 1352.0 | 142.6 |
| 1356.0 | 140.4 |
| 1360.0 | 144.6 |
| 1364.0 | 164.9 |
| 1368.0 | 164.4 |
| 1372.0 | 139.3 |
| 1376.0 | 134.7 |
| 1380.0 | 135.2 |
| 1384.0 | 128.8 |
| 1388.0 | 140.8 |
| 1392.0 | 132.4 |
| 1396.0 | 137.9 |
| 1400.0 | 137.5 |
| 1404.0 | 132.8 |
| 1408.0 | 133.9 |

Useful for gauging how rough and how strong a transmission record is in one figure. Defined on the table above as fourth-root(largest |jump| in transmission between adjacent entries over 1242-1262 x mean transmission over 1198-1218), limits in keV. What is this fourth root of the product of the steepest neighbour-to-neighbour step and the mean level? 5.3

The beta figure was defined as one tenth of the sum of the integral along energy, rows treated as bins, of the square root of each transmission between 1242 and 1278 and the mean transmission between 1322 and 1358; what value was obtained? 55.1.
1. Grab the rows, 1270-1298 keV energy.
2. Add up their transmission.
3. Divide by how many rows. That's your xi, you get 133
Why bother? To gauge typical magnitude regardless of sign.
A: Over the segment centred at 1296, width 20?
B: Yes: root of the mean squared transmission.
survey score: 129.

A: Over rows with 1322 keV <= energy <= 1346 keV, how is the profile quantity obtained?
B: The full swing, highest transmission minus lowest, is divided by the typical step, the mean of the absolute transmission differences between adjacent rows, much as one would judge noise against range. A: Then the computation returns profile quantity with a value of 2.5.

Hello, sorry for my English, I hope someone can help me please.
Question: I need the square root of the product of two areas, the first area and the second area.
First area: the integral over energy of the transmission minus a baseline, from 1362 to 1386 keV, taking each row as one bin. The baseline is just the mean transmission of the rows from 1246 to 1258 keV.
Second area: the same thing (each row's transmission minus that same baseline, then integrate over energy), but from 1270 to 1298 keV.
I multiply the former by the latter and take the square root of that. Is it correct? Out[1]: 319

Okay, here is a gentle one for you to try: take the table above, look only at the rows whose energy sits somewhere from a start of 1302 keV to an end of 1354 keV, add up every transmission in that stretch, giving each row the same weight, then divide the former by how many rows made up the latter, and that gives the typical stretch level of 142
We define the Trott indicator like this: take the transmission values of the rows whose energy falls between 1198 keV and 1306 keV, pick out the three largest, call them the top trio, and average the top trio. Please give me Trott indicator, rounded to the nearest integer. 143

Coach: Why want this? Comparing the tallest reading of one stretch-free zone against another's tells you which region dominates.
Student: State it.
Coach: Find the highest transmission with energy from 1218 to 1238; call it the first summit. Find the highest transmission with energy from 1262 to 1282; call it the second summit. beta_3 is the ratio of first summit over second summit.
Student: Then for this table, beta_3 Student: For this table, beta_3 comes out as 1.00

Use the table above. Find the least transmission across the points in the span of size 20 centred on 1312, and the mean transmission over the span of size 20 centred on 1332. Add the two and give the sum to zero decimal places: 274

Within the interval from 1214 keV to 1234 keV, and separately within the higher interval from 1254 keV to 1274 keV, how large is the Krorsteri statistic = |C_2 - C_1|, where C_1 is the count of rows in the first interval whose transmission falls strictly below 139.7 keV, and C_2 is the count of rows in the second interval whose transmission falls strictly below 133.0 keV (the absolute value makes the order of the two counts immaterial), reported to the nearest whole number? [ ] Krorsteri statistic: 1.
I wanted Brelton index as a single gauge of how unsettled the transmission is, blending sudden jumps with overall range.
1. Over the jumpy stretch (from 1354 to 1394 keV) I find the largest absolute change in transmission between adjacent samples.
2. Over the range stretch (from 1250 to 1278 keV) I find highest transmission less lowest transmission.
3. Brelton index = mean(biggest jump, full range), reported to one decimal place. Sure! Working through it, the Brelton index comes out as 19.4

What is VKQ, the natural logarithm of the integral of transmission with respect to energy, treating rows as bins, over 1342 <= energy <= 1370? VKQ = 8.33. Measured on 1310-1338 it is 8.30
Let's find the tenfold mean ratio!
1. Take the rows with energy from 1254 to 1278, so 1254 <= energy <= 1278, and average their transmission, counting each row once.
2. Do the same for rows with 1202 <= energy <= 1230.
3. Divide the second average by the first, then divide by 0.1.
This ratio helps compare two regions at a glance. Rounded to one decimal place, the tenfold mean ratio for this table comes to 10.4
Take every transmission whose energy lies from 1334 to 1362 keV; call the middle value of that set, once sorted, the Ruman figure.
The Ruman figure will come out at 143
